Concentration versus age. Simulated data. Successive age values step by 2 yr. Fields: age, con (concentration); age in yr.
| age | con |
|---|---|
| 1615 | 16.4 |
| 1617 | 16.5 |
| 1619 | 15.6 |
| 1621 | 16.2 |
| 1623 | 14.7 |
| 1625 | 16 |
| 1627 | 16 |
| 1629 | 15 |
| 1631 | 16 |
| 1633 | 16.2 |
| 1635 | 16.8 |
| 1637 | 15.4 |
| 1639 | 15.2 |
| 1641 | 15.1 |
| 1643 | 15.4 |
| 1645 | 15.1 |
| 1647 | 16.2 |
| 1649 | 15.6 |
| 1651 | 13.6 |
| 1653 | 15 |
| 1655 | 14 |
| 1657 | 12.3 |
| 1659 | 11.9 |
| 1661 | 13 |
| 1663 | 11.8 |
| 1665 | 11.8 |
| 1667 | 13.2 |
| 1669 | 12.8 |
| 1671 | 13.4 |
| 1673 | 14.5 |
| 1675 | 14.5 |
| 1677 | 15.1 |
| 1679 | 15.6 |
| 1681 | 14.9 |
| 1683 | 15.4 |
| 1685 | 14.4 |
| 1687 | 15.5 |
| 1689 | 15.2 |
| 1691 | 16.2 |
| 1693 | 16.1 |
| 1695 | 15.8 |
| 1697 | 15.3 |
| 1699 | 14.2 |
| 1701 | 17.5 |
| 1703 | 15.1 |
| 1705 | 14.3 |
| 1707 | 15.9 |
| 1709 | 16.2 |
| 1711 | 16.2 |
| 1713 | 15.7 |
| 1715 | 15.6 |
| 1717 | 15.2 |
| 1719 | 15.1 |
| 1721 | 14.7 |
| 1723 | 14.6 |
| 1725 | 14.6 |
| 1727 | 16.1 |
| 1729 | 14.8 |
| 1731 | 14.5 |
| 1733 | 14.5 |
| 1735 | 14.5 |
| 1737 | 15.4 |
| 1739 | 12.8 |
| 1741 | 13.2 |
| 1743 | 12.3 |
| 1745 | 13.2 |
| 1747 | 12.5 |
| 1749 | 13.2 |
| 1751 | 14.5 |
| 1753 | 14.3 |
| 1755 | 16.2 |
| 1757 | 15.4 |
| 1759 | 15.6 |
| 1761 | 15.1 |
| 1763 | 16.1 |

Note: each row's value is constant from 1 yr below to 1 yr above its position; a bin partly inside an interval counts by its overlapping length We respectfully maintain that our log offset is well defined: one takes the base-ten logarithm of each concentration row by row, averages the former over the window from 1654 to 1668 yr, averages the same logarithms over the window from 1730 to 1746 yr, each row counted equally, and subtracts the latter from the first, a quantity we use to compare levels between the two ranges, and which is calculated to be -0.040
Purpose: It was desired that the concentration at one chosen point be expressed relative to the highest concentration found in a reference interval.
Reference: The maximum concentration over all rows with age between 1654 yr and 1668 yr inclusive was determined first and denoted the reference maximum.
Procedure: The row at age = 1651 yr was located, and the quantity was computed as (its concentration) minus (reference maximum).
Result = -0.4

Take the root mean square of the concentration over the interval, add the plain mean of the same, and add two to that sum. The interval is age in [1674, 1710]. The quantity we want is 32.8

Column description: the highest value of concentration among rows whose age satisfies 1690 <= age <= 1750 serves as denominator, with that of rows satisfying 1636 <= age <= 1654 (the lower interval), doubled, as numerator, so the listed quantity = 1.85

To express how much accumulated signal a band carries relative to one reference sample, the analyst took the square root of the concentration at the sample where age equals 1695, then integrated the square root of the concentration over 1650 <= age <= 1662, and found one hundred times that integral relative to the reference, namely 1100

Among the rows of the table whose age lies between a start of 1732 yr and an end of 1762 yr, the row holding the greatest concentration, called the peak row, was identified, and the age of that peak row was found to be 1755 yr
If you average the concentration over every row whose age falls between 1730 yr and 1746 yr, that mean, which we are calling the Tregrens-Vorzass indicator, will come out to 13.8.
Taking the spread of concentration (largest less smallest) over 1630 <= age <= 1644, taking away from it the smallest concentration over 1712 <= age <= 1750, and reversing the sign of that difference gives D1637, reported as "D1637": 10.6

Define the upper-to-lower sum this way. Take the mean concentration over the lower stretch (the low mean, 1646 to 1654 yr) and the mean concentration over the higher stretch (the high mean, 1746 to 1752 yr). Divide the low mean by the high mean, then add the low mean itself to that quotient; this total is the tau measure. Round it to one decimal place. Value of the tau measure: 16.2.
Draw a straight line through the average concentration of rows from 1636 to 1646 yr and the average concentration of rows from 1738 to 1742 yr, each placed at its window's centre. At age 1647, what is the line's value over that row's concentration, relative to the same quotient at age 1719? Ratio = 1.04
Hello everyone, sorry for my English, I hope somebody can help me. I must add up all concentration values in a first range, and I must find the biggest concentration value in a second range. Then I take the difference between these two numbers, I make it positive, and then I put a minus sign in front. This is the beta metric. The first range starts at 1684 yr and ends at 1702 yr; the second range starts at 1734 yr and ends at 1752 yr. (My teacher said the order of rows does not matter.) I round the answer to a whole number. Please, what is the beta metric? -125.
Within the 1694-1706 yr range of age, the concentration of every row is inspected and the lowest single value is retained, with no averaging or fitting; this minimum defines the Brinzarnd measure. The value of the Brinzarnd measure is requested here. 14.2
